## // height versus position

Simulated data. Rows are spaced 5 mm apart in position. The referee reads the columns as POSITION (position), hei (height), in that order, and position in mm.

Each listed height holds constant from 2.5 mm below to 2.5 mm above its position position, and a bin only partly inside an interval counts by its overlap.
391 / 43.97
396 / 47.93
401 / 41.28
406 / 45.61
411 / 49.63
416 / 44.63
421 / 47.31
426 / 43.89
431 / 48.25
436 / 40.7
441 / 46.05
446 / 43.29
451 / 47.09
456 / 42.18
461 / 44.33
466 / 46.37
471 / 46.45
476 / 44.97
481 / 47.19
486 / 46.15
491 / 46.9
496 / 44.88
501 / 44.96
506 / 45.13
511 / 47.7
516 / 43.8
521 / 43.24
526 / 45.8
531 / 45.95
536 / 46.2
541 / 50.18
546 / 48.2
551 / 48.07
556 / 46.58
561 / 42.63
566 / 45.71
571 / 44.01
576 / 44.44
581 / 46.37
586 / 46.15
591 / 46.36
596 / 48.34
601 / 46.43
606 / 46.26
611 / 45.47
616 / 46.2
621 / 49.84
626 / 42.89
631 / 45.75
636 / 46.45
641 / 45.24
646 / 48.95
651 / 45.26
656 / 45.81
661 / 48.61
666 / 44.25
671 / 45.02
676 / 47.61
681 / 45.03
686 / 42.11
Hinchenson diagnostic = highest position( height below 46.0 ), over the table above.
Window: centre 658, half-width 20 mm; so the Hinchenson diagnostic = 671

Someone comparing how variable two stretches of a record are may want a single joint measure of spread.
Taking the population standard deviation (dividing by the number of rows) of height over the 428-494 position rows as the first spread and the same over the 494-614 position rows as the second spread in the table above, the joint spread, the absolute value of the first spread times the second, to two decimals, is 3.59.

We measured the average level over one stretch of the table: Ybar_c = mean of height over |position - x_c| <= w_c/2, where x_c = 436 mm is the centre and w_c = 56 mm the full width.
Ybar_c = 45.2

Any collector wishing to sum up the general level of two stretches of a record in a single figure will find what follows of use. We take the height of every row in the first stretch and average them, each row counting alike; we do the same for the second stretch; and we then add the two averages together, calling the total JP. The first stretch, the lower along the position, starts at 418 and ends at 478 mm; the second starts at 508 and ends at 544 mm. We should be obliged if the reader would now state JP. 91.2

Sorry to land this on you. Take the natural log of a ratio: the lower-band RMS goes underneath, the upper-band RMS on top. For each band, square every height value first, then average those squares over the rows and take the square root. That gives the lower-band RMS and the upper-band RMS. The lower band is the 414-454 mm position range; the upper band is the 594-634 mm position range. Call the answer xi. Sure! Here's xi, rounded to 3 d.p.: 0.027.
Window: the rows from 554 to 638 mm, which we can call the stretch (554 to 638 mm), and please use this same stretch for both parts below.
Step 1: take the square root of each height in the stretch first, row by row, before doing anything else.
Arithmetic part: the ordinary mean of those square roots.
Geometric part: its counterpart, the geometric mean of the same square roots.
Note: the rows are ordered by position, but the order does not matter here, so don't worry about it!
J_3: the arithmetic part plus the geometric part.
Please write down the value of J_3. 13.5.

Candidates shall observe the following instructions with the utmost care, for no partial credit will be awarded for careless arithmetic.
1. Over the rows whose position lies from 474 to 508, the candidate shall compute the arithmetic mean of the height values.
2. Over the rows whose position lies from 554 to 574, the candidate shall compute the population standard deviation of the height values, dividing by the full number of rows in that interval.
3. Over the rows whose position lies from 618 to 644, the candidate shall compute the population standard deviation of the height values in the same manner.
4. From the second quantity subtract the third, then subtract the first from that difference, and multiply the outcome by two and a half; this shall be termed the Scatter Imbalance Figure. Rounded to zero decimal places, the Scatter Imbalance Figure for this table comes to -116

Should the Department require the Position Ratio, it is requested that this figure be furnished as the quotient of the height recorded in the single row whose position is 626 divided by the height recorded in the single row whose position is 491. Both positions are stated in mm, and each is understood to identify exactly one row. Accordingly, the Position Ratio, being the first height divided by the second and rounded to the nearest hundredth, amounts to 0.91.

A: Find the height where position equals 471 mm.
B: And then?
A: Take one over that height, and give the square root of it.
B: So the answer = 0.147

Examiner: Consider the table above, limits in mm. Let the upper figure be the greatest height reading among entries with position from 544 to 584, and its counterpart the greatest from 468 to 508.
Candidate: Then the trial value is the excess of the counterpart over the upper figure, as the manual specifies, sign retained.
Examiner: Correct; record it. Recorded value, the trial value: -1.0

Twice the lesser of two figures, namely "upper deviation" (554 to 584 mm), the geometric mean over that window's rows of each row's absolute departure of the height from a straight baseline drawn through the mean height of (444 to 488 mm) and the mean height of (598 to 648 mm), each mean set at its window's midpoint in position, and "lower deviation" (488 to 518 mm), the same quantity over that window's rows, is 1.8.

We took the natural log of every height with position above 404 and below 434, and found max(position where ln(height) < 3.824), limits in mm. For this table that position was 426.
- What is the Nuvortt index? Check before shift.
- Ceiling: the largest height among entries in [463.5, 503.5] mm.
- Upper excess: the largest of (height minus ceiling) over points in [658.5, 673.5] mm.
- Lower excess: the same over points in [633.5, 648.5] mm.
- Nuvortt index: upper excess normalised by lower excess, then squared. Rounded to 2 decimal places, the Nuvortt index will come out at 0.65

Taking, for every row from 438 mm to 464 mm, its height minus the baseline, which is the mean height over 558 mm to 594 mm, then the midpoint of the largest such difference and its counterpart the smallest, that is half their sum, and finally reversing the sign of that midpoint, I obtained 0.5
